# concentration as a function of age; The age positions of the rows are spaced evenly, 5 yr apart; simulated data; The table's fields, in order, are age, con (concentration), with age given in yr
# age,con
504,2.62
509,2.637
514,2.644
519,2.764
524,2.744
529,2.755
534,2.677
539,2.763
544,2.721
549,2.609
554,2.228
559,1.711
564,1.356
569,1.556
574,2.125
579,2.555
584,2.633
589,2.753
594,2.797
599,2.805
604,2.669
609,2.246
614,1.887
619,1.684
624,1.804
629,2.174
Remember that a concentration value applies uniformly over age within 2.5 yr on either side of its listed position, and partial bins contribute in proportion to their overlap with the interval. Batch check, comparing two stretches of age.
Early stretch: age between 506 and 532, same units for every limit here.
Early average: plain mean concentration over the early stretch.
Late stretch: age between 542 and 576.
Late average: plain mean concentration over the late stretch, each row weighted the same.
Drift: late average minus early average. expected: -0.7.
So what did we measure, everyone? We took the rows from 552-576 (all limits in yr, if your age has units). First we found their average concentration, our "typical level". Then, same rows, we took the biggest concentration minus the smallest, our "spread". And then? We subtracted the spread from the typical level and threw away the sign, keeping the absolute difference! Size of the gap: 0.9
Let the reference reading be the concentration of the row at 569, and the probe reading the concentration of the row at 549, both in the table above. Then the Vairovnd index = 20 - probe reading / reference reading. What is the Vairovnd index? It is 18.3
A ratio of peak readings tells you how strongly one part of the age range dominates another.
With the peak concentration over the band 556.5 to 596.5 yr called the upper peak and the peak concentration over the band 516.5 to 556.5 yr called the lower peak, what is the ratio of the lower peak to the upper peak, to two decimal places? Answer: 0.99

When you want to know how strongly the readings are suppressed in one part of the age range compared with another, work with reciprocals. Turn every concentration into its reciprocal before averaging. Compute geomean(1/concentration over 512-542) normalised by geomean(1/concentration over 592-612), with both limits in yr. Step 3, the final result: 0.96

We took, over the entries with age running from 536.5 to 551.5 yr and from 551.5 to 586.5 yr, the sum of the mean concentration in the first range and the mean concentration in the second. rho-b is 4.72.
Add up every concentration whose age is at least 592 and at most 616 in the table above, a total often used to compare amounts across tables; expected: 12.4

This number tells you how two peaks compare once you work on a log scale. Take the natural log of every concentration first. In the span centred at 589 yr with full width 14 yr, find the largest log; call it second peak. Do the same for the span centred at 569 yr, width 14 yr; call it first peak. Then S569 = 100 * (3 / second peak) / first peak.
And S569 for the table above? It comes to 387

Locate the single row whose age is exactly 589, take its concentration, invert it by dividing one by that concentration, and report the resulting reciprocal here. 0.363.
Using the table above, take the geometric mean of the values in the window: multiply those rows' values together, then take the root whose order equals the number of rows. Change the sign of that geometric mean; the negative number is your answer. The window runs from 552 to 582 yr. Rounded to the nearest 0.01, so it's -1.88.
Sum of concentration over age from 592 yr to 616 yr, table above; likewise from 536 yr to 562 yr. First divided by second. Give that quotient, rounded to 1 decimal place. 1.0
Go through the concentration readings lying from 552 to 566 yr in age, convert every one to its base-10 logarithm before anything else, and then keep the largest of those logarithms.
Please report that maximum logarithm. 0.348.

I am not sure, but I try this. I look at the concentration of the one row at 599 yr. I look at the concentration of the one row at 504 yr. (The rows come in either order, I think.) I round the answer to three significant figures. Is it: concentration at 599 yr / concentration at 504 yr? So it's 1.07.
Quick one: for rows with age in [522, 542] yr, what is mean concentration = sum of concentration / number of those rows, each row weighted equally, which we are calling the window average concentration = 2.73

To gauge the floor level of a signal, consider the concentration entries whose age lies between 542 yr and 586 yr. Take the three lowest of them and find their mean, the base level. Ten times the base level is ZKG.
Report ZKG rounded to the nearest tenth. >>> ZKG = 15.4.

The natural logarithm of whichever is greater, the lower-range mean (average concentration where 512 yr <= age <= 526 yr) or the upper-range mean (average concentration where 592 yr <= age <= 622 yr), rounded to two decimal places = 1.00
